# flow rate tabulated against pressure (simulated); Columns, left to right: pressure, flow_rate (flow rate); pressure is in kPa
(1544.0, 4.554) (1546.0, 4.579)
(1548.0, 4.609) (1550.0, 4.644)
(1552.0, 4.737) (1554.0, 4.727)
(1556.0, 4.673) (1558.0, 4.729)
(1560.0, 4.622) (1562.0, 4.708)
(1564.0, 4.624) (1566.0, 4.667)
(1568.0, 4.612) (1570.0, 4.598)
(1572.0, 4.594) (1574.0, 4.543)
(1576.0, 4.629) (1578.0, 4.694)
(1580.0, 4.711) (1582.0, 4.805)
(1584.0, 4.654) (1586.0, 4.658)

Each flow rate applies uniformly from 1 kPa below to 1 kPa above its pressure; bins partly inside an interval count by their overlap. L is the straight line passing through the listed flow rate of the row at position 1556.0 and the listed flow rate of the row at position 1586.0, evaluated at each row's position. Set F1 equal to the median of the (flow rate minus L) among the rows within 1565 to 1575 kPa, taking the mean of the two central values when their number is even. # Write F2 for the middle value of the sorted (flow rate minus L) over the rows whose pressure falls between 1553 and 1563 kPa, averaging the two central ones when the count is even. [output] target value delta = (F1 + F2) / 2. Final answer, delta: -0.015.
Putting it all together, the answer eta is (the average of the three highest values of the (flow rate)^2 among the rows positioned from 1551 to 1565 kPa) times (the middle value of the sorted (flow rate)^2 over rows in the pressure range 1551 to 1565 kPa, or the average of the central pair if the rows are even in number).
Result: 496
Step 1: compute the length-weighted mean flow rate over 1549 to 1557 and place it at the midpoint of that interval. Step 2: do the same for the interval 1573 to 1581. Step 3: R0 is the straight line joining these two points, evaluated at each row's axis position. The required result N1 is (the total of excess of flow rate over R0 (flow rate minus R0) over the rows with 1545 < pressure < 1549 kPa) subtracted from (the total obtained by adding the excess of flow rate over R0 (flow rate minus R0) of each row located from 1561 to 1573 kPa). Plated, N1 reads 0.04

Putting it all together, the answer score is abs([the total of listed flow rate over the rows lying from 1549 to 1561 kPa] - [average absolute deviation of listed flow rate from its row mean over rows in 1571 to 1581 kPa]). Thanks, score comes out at 28.1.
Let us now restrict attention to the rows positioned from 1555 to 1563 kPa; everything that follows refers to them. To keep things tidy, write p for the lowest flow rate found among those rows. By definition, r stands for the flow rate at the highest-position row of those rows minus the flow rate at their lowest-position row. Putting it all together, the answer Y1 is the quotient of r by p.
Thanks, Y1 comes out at 0.008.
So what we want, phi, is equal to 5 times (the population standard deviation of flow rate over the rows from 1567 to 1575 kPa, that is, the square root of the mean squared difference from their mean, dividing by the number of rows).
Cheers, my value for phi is 0.13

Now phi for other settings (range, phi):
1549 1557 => 0.19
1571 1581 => 0.31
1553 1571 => 0.24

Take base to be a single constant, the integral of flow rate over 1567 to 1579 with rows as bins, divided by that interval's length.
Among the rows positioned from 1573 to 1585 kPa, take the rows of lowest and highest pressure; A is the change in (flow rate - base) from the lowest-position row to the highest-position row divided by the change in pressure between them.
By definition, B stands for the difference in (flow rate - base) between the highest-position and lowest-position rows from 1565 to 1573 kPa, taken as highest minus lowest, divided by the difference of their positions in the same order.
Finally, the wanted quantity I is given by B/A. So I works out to -1.1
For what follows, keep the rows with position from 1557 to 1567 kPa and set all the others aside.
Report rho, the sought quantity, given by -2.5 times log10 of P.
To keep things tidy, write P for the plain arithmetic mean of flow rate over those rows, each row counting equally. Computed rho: -1.67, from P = 4.67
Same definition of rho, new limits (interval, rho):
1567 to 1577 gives -1.66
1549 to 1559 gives -1.68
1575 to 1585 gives -1.68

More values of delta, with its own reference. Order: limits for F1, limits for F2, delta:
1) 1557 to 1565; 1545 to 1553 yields -0.027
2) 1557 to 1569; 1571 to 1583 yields -0.012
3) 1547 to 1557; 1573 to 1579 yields -0.017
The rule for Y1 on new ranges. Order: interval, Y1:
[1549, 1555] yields 0.018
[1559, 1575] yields -0.017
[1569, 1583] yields 0.046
